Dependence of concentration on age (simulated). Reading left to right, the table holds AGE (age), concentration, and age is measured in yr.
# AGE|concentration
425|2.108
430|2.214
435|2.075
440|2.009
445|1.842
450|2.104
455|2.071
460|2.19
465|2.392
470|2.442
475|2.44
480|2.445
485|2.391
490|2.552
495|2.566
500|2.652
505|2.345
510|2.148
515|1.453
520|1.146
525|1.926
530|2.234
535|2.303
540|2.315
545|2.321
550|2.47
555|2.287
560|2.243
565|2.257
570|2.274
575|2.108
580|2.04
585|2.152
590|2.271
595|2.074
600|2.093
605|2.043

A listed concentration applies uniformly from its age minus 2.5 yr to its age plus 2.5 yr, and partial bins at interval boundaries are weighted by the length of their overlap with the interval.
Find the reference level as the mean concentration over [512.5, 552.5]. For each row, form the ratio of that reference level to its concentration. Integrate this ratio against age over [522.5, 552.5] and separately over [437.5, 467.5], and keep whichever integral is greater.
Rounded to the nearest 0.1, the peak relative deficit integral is 29.0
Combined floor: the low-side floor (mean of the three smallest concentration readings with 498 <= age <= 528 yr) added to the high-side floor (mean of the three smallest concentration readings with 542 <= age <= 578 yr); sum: 3.7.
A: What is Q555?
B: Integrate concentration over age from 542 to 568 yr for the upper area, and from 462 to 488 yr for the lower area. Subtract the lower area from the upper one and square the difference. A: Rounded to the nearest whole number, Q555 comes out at 7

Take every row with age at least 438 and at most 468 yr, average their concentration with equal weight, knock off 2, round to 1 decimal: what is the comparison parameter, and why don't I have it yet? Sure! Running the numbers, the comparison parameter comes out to 0.1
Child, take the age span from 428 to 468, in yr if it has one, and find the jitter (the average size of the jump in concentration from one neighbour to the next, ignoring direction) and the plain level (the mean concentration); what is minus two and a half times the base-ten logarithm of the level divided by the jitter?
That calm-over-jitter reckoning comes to -2.9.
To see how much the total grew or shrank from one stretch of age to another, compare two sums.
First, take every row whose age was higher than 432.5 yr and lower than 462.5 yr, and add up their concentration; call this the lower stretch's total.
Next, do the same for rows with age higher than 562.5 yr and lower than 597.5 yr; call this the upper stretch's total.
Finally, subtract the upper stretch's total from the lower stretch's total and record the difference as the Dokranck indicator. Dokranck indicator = -3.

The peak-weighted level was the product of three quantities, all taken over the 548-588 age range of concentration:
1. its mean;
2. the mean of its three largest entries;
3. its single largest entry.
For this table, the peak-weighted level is 13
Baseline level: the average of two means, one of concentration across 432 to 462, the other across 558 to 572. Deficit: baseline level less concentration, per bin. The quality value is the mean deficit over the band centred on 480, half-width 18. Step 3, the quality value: -0.31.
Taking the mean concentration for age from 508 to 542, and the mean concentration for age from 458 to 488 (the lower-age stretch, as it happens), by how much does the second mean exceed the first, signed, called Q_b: 0.5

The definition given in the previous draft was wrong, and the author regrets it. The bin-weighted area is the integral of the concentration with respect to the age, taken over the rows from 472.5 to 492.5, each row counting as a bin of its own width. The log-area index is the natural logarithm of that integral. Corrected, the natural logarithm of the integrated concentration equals 3.89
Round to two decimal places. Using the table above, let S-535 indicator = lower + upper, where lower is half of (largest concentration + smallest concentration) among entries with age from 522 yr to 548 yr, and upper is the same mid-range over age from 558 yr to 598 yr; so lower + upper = 4.28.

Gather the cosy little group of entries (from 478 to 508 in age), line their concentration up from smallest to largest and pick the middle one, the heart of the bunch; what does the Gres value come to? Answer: 2.50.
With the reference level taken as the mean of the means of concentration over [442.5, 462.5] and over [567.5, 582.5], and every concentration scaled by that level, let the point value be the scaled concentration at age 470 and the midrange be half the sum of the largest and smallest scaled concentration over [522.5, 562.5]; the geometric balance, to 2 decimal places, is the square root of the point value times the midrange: 1.11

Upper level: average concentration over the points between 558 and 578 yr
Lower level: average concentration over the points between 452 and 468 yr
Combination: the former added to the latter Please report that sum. 4.44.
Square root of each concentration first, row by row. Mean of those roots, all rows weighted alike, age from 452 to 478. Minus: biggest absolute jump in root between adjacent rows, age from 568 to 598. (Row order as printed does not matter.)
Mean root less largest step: 1.45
